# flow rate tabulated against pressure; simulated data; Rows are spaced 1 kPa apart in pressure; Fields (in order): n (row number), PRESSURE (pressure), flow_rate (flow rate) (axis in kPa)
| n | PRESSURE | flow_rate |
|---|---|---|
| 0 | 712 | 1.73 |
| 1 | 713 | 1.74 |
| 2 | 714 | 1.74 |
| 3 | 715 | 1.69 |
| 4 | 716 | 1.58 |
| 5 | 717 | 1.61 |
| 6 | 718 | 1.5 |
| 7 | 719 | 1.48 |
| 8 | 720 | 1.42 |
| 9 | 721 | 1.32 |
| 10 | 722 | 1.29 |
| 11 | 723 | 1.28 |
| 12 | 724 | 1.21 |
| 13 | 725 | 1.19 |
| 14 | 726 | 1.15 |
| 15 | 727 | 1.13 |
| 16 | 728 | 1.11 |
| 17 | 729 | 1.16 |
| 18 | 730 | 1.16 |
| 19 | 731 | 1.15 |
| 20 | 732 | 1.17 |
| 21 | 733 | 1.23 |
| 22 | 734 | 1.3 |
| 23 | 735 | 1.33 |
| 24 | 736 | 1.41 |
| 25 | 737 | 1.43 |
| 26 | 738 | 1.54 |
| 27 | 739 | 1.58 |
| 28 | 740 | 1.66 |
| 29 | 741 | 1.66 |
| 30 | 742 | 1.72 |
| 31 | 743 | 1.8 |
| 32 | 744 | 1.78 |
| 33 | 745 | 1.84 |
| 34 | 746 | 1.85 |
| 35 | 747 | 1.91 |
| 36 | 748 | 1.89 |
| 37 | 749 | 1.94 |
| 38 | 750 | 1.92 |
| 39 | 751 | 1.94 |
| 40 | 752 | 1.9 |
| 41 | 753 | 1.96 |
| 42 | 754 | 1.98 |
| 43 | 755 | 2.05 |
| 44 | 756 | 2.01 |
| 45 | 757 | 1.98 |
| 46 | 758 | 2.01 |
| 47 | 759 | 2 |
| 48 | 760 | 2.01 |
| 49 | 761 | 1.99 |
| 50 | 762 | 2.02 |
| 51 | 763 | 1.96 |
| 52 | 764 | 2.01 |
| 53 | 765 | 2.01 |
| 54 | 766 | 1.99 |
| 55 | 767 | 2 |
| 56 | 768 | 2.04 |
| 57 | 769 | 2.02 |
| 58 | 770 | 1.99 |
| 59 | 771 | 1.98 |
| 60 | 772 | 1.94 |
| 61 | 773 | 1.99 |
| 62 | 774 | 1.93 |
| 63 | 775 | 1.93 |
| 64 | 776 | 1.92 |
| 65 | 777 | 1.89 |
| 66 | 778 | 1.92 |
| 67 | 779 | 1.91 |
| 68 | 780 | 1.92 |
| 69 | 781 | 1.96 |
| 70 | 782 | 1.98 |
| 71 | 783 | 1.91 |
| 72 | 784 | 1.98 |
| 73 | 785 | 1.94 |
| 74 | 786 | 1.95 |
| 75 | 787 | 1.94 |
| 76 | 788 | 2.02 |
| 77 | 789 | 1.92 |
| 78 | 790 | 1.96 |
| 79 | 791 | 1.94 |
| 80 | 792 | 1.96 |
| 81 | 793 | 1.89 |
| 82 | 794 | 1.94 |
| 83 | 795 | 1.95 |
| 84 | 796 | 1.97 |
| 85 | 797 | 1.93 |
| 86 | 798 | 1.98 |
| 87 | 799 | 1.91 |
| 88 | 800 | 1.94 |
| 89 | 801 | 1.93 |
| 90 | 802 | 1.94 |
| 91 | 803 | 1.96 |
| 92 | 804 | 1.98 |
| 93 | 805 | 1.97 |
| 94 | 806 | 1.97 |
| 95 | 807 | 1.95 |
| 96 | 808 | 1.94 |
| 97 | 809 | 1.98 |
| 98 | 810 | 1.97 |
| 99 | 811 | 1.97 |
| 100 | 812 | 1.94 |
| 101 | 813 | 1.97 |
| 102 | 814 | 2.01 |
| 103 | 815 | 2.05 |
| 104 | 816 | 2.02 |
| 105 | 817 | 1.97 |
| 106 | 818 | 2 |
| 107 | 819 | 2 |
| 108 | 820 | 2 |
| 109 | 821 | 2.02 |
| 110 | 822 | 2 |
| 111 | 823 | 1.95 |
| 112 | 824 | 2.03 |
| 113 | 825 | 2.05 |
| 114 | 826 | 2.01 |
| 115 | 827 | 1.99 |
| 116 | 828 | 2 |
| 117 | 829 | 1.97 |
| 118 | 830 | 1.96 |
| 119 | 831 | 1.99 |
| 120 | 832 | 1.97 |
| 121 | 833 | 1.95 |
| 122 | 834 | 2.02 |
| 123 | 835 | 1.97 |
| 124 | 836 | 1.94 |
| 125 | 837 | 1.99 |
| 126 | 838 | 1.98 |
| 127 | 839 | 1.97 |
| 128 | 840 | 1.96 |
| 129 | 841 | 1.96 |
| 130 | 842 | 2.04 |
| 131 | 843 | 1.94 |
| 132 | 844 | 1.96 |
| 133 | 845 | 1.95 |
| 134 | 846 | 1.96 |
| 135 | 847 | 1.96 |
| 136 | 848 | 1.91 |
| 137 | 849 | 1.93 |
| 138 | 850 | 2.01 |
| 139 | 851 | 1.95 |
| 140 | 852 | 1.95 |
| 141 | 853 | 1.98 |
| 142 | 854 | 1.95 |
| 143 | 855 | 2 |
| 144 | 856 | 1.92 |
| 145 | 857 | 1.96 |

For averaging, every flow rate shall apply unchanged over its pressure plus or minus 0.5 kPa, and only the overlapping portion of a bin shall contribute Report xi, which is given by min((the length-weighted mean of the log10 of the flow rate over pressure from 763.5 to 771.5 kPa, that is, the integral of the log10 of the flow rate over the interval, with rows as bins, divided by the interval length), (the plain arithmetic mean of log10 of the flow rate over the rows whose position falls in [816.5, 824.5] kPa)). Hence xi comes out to 0.30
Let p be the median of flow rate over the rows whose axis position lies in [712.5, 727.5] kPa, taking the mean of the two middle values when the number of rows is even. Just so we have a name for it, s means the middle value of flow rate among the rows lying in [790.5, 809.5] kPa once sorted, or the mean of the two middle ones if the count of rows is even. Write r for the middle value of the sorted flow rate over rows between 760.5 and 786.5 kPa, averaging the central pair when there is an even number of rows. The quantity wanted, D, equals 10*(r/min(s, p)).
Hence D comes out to 14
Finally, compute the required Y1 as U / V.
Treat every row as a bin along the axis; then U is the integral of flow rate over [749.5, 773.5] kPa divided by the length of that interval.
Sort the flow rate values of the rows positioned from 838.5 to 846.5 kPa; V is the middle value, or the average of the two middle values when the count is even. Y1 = 1.01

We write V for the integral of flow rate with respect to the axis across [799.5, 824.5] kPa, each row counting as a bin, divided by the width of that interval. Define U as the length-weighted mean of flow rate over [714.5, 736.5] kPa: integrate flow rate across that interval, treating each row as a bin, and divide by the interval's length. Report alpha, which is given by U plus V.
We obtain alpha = 3.29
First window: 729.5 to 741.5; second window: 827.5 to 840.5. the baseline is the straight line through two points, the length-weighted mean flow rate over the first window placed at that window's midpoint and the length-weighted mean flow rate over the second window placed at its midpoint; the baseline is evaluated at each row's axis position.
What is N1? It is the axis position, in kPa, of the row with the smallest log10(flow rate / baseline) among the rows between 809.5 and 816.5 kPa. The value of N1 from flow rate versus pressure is 812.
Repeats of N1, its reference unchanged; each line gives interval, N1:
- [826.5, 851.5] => 848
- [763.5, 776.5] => 776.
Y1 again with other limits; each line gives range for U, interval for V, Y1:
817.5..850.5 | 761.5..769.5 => 0.99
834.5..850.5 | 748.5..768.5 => 0.98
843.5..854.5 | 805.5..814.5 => 0.99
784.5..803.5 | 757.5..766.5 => 0.97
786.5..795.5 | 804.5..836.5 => 0.99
